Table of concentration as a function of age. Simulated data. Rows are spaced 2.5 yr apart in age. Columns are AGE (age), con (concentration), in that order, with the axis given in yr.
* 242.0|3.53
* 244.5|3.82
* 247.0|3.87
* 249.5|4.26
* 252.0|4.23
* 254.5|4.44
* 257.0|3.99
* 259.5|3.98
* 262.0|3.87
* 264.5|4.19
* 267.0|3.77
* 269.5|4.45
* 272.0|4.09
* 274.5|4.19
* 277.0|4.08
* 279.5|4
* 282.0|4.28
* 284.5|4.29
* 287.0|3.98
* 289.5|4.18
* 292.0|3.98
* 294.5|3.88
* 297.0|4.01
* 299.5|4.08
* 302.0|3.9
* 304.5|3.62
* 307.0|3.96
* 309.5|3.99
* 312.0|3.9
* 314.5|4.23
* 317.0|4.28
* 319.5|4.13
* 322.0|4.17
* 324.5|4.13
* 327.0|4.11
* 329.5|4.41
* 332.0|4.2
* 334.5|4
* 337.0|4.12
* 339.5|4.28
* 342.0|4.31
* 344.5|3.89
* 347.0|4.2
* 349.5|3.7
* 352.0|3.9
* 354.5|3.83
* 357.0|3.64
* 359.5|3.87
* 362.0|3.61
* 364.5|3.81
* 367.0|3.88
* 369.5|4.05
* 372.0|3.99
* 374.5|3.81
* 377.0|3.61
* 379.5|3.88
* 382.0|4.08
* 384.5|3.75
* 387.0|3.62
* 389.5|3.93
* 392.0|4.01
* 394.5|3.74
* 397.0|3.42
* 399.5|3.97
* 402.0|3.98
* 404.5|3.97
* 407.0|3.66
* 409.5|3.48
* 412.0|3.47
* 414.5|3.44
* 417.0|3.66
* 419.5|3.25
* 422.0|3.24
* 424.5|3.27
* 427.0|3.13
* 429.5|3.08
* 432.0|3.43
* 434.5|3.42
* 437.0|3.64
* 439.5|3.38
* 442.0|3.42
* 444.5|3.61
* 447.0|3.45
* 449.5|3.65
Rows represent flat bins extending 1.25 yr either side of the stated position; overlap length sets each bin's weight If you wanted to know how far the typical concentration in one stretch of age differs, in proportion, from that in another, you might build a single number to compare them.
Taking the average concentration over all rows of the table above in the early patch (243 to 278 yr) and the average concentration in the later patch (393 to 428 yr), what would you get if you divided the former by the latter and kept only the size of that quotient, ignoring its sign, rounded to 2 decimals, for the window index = 1.15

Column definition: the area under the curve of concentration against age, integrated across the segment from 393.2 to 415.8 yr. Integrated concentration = 83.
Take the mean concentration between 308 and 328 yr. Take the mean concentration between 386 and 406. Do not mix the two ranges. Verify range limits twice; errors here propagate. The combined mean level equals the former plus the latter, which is 7.9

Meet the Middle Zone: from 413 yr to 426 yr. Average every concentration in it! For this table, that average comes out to 3.37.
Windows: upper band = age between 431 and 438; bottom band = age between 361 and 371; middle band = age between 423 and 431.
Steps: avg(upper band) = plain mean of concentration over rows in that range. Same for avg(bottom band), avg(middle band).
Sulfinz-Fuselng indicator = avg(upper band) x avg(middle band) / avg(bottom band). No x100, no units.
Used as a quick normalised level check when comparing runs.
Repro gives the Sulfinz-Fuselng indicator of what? 2.88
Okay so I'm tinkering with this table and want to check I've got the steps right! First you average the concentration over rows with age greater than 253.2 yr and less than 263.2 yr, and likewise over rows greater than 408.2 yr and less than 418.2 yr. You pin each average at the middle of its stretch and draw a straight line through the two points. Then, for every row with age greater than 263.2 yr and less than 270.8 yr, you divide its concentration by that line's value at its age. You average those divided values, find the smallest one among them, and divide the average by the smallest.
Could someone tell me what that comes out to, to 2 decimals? 1.10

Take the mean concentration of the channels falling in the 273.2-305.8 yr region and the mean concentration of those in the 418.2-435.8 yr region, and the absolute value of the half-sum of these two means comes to 3.65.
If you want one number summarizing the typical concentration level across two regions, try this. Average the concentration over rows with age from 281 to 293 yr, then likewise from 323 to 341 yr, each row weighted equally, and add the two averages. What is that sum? 8.32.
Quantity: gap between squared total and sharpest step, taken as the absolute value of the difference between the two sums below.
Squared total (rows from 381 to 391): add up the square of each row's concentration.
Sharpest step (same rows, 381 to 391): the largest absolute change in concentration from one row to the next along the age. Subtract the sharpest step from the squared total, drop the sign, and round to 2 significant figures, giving 59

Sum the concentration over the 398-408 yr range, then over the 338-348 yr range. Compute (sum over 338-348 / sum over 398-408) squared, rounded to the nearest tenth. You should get 1.1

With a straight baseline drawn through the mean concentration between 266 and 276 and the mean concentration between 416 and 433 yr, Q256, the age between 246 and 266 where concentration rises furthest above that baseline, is 254.5 yr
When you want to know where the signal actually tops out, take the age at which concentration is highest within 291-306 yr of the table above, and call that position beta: 299.5 yr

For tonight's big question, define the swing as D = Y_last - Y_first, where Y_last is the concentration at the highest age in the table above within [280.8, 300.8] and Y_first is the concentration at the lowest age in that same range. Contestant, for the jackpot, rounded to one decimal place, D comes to -0.2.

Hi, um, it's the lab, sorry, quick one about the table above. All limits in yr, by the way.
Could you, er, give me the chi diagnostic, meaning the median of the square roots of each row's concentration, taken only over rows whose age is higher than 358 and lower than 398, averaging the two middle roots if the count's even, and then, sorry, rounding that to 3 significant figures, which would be 1.96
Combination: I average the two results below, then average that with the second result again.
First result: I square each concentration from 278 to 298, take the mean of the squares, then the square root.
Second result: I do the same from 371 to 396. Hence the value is 3.90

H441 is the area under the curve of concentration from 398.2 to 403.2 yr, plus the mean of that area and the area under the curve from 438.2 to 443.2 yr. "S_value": 38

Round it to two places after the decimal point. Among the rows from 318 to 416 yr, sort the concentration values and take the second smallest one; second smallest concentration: 3.44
